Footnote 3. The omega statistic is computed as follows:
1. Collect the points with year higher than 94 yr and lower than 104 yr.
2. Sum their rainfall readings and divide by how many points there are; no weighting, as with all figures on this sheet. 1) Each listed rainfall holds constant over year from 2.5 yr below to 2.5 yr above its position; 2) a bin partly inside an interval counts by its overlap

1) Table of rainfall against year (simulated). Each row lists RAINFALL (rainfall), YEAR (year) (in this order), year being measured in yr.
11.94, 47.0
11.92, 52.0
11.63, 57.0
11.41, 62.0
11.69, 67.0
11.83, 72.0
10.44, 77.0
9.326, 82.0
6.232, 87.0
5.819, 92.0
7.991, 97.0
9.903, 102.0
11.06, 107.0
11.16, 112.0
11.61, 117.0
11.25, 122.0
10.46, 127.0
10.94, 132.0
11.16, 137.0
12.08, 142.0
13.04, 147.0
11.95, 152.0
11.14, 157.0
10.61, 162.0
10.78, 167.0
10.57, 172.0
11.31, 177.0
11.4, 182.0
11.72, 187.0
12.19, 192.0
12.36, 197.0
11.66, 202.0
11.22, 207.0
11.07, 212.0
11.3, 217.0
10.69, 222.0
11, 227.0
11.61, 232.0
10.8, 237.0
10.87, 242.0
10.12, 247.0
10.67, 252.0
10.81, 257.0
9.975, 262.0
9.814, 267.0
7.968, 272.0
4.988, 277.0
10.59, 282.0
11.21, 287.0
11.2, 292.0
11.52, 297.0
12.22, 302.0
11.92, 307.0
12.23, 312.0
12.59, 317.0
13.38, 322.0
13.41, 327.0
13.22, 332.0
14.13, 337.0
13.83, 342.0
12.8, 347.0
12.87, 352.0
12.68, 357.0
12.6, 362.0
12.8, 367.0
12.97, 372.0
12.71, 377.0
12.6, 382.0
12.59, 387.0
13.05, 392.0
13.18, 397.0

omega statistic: 9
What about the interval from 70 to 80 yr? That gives 11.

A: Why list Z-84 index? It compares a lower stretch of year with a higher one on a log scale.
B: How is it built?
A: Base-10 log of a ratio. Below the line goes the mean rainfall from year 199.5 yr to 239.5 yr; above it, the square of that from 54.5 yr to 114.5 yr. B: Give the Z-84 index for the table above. 0.94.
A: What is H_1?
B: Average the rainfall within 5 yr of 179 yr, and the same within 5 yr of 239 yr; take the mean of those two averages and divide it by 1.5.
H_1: 7.40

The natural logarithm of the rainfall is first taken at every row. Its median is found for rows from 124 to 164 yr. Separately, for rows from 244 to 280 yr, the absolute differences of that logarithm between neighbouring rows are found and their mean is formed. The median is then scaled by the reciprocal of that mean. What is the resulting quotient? 17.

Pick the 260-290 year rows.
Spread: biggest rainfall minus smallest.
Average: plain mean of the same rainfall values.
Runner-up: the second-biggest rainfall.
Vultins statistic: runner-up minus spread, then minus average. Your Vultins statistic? -4.7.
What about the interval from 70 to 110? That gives -4.0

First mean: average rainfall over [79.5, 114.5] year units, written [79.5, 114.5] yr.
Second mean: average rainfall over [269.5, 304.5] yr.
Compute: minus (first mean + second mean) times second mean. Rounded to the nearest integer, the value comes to -187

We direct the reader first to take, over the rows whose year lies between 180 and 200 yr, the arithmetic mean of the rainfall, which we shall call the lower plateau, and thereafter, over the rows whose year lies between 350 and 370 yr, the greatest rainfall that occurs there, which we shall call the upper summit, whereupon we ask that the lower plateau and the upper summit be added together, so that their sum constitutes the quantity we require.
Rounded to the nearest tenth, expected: 24.8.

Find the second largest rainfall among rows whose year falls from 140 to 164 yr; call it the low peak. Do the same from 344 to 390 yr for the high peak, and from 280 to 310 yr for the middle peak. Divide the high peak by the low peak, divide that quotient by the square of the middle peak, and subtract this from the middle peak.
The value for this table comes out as 11.9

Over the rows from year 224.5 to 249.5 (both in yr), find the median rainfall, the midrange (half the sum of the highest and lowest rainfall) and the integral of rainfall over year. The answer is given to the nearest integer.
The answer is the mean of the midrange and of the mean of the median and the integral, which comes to 76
